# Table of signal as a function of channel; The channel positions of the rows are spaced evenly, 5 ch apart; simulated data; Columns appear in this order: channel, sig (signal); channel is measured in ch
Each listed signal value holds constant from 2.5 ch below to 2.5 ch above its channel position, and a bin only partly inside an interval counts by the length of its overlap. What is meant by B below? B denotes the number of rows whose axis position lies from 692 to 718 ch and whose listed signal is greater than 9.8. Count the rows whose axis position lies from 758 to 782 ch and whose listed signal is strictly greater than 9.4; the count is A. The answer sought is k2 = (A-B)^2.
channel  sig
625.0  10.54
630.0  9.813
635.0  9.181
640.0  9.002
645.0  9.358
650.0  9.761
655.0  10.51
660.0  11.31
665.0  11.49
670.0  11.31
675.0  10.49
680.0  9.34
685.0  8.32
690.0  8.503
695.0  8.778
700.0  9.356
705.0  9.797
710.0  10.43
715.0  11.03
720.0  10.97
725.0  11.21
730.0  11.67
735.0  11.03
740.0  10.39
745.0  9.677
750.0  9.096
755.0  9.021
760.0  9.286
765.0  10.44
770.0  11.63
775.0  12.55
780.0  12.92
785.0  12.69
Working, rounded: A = 4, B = 2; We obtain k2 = 4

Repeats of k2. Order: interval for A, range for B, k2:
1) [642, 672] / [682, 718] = 9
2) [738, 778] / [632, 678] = 0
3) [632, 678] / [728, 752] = 9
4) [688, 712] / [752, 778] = 1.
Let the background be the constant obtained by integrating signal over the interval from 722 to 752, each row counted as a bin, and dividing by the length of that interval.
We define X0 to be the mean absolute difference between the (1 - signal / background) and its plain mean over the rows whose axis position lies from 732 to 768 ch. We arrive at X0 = 0.063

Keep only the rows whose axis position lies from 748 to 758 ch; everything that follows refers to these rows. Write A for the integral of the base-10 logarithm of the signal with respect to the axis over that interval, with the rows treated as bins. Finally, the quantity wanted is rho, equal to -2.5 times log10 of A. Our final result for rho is -2.5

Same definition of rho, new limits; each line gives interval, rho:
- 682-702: -3.2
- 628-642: -2.8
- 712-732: -3.3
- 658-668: -2.6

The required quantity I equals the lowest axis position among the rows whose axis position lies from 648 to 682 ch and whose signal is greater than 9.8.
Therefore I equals 655.0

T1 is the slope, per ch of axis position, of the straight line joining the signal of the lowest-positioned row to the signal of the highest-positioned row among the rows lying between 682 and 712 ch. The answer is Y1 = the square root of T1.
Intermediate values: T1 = 0.08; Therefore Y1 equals 0.29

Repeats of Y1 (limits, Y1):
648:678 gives 0.17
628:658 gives 0.17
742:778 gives 0.31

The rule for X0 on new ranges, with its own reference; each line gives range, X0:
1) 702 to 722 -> 0.042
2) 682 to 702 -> 0.031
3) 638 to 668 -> 0.082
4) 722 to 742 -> 0.035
